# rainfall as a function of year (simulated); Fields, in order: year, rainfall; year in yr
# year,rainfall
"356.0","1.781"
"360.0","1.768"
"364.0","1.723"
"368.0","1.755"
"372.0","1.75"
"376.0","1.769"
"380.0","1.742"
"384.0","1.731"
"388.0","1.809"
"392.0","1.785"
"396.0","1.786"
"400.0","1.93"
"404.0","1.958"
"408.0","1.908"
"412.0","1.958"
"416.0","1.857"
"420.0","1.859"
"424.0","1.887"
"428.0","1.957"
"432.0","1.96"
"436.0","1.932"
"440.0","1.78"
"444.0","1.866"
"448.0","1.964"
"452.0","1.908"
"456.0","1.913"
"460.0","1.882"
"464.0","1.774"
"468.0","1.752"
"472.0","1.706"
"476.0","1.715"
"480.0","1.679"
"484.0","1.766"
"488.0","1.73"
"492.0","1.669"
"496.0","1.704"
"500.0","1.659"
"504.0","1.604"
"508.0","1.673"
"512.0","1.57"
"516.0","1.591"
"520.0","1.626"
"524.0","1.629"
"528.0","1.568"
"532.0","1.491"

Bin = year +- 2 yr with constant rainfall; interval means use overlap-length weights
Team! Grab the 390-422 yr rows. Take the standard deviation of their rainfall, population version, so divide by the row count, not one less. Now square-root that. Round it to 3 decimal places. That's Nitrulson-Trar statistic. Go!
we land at 0.256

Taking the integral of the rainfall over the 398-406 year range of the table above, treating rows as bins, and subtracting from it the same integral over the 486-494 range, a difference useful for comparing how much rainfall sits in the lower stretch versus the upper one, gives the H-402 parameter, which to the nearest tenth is 2.0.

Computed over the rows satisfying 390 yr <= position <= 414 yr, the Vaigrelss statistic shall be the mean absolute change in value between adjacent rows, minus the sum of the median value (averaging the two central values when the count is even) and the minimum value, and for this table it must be -3.65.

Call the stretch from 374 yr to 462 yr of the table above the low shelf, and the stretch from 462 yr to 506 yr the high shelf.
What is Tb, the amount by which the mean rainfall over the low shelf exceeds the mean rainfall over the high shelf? 0.165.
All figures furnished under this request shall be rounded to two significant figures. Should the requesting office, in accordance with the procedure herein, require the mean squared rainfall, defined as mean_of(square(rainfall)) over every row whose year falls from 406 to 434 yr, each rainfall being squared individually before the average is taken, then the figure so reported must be 3.7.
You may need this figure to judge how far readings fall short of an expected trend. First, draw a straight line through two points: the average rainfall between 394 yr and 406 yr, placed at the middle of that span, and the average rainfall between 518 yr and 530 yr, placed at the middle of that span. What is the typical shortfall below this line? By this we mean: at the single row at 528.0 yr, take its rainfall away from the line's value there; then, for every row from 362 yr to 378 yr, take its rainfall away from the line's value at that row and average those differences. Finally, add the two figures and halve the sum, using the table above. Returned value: 0.12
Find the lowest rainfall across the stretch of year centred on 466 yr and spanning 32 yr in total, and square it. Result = 2.8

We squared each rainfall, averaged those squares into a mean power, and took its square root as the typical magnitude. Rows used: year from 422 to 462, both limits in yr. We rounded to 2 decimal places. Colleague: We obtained 1.91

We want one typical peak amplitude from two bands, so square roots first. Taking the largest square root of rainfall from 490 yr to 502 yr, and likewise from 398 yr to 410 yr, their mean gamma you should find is 1.35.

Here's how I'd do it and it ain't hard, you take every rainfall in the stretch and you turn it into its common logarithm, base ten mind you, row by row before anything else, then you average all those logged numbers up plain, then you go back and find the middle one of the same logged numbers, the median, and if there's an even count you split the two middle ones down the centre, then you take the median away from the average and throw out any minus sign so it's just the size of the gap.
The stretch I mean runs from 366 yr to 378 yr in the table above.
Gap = 0.0007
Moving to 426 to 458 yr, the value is 0.0030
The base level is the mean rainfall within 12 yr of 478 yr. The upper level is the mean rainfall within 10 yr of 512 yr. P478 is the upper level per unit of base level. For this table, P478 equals 0.94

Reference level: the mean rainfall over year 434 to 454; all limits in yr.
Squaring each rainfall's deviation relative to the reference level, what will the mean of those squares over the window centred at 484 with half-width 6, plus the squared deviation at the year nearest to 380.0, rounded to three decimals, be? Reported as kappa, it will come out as 0.050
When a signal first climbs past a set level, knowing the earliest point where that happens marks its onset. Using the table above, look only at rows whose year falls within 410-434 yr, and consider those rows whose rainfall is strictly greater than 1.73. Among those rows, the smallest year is 412.0 yr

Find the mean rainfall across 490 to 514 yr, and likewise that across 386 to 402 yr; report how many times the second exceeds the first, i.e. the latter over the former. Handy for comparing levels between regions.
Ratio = 1.11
